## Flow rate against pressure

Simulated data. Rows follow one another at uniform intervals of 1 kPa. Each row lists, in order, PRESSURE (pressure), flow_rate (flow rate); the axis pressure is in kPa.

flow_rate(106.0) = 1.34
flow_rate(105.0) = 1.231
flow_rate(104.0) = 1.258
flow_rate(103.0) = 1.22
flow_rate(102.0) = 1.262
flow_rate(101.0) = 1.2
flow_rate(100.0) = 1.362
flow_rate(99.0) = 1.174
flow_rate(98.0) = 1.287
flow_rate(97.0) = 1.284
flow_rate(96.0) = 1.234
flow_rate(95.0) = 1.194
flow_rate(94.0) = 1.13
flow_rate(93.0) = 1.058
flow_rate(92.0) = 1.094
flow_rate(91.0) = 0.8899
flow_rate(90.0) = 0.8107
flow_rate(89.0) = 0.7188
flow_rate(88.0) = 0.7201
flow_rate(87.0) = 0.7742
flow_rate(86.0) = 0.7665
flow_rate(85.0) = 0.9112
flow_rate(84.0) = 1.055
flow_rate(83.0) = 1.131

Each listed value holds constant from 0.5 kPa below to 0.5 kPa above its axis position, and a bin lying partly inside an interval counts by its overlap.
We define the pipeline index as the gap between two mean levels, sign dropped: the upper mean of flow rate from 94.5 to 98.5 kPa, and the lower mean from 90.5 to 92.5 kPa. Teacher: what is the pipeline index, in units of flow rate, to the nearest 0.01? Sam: 0.26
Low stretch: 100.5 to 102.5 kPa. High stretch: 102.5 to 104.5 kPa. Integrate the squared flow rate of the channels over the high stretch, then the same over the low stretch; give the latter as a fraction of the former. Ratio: 1.0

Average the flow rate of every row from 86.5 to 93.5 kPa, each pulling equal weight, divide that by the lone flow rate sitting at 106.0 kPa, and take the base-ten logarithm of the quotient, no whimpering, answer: -0.19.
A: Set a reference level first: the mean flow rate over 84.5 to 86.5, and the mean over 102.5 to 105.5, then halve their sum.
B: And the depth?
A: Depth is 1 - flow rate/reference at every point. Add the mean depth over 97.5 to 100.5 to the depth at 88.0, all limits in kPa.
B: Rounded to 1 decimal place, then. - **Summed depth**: 0.1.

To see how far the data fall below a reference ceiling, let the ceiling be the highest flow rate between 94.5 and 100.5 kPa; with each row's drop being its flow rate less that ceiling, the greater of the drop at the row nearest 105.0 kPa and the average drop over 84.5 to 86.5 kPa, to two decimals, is -0.13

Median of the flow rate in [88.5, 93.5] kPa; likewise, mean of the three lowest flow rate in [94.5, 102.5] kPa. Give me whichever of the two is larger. 1.19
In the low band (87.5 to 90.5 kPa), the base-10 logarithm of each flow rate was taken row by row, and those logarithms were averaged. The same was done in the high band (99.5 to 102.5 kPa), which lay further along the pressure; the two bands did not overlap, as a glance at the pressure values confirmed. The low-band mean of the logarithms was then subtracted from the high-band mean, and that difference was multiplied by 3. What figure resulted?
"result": 0.7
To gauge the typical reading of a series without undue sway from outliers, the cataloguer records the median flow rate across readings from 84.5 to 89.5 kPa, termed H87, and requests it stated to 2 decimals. 0.77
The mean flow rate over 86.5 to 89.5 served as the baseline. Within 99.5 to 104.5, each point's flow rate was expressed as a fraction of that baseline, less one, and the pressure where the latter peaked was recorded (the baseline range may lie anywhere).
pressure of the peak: 100.0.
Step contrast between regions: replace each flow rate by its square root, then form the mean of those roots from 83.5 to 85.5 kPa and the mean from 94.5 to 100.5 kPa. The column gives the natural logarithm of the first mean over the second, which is -0.12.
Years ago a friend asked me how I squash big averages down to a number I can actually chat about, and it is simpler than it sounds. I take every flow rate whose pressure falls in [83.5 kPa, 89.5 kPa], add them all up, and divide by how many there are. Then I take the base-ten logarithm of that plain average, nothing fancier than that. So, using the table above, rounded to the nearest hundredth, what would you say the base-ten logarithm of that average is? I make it -0.08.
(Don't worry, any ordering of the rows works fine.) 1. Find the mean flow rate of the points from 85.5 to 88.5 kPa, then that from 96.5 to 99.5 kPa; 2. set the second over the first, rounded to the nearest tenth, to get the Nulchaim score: 1.7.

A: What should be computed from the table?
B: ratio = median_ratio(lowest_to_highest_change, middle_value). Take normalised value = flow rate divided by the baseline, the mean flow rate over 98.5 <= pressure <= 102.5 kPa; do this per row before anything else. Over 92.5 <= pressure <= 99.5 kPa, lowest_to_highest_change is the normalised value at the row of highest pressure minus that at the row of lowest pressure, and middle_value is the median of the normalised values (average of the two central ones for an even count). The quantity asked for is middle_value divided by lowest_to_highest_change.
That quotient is 10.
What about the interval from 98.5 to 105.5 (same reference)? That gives 22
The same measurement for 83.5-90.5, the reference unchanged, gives -3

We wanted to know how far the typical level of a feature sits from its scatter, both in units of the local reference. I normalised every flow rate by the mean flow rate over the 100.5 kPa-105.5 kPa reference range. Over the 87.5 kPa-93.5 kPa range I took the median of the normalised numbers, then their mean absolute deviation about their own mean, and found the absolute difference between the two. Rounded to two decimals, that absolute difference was 0.58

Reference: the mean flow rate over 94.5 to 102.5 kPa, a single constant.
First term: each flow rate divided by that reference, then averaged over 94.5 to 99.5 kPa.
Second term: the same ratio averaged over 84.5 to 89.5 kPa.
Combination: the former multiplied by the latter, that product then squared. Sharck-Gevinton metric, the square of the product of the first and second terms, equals 0.379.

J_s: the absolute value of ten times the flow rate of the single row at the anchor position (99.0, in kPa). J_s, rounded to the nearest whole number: 12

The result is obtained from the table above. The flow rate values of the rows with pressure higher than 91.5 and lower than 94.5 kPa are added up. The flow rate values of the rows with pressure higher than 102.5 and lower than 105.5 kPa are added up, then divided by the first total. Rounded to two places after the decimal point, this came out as 1.13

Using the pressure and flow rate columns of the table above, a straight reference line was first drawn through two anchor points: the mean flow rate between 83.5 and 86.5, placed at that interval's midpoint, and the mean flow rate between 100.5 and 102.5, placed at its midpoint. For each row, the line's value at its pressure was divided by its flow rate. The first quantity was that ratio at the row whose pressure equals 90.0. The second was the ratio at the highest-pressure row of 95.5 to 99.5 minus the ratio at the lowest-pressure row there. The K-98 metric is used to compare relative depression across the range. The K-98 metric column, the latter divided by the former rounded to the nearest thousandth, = 0.077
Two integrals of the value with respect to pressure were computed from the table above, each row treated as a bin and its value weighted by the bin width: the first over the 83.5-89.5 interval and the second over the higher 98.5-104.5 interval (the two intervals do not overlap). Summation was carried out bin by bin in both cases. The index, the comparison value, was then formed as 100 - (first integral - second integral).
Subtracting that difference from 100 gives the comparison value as 103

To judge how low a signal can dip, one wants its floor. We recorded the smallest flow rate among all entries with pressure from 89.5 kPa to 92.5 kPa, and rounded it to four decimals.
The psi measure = 0.8107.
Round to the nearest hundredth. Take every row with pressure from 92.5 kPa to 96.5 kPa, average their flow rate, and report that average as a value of 1.15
